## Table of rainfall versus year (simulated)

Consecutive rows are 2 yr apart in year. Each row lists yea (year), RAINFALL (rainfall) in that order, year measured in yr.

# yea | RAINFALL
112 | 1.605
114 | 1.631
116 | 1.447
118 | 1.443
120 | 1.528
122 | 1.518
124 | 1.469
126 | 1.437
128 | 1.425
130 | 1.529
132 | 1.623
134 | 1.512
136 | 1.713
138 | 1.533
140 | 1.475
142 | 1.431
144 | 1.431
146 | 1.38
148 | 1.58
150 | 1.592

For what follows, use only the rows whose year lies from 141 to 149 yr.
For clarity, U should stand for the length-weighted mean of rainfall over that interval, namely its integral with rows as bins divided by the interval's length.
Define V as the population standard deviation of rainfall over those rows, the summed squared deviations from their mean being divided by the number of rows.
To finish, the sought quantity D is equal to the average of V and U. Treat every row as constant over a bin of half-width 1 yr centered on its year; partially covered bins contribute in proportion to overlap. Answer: 0.765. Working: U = 1.46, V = 0.07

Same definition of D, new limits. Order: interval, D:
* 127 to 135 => 0.796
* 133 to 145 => 0.806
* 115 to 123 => 0.762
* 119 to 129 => 0.758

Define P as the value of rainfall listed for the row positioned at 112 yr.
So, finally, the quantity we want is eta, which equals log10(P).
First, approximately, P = 1.605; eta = 0.21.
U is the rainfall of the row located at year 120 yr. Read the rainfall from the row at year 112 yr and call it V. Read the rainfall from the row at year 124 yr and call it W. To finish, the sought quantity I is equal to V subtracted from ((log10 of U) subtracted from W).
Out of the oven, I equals -0.32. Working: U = 1.528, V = 1.605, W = 1.469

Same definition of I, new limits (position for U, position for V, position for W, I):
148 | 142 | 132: -0.01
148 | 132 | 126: -0.38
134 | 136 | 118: -0.45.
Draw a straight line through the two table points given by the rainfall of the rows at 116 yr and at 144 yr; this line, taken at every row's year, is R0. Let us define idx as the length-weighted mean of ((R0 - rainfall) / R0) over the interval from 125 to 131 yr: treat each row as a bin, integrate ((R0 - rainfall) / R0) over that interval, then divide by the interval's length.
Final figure -0.016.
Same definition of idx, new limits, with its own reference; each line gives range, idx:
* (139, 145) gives -0.009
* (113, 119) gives -0.041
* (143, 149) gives -0.024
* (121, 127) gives -0.022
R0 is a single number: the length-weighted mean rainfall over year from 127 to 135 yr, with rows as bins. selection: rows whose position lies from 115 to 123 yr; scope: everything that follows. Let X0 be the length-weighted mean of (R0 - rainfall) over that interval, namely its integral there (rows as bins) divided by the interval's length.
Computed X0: 0.038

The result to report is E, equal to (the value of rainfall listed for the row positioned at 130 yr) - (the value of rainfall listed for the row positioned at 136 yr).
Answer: -0.18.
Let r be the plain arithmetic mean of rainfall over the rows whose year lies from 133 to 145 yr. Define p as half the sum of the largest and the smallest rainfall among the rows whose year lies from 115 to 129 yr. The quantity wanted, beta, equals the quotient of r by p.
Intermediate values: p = 1.48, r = 1.52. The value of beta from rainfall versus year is 1.03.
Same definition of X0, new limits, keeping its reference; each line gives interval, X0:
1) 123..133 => 0.026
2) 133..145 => 0.006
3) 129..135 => -0.032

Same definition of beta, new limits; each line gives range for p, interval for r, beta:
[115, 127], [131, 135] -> 1.06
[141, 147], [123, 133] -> 1.06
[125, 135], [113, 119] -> 0.99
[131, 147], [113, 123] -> 0.98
